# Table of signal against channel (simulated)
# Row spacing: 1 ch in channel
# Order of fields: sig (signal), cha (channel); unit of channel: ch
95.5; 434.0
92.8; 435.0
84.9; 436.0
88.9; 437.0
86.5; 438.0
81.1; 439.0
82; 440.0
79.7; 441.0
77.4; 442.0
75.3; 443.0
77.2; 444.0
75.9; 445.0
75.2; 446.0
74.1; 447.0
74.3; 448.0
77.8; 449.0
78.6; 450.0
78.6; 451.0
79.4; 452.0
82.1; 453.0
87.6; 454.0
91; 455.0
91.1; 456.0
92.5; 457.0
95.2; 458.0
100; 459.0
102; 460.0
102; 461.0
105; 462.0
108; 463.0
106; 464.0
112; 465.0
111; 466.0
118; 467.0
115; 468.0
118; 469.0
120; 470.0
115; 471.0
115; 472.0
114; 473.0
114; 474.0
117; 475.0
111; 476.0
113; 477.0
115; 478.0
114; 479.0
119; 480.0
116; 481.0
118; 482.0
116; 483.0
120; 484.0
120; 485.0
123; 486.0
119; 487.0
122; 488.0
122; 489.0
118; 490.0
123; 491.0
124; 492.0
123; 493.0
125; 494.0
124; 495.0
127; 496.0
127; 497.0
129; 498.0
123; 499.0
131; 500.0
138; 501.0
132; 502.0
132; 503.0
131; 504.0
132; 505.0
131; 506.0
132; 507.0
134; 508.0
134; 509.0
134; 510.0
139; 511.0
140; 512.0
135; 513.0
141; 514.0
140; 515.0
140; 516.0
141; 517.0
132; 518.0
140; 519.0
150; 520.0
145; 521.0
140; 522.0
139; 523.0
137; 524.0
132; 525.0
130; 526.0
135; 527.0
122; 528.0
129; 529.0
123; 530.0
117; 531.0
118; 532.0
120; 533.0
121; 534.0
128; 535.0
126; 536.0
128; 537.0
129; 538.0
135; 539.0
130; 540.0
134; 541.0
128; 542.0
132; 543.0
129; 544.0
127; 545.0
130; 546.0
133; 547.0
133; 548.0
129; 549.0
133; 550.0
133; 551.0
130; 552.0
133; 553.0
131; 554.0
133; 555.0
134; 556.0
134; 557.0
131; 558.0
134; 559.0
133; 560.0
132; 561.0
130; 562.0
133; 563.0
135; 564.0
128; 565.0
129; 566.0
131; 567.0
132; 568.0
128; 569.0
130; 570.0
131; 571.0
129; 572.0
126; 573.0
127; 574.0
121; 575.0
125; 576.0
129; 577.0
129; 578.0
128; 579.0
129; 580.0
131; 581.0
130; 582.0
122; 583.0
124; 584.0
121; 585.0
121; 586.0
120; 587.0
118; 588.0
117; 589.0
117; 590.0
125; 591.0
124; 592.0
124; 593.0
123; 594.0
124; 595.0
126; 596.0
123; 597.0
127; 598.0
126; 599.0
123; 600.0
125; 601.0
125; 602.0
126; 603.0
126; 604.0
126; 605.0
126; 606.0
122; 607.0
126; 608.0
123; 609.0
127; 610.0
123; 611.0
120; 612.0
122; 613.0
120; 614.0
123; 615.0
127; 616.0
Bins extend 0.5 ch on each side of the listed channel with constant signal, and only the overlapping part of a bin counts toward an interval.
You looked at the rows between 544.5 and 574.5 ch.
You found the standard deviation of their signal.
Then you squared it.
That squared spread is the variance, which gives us 6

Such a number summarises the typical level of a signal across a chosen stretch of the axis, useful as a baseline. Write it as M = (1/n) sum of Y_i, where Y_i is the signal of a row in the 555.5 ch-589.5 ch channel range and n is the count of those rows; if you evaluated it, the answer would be 128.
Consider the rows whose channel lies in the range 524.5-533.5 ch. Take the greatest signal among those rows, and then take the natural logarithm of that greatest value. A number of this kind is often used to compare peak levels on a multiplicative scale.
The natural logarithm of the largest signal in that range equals 4.91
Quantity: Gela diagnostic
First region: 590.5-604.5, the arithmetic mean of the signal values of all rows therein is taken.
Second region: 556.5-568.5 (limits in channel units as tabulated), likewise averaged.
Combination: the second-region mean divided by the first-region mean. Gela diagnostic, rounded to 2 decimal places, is 1.06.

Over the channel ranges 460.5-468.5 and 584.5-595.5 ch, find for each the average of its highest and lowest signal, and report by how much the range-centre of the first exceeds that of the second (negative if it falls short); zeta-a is -11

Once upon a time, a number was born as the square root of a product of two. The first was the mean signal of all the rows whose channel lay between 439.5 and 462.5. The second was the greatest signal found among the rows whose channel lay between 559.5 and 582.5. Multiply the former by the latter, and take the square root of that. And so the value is 107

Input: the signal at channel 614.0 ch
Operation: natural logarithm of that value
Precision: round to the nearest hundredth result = 4.79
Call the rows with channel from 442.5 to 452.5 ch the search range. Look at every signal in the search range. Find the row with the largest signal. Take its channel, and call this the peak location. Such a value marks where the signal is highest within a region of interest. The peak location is 452.0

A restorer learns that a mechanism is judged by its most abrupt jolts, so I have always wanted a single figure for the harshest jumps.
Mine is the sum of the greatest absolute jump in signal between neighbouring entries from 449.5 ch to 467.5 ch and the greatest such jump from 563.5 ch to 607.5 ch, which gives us 15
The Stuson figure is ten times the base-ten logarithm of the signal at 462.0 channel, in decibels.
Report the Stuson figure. 20.2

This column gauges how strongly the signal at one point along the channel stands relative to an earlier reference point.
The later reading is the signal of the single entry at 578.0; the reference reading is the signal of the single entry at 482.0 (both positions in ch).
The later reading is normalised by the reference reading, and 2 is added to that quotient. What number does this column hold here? 3.09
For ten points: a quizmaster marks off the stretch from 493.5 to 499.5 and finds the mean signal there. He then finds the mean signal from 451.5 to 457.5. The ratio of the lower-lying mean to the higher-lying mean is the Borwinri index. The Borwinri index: 0.69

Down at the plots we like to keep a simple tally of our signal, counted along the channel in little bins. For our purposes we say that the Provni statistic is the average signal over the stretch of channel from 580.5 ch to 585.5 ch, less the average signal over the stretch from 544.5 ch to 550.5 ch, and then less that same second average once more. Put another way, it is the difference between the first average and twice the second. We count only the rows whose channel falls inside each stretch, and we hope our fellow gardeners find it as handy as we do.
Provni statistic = -136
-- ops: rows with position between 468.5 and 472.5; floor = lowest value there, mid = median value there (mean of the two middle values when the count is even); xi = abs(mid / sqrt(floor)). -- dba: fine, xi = 10.9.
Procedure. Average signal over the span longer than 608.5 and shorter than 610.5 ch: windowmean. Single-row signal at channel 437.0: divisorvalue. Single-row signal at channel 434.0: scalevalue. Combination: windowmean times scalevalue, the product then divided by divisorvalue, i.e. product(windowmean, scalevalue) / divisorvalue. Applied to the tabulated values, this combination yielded 134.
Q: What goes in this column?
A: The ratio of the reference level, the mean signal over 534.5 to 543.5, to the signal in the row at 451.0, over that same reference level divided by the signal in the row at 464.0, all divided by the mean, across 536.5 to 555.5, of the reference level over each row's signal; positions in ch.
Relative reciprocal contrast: 1.4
